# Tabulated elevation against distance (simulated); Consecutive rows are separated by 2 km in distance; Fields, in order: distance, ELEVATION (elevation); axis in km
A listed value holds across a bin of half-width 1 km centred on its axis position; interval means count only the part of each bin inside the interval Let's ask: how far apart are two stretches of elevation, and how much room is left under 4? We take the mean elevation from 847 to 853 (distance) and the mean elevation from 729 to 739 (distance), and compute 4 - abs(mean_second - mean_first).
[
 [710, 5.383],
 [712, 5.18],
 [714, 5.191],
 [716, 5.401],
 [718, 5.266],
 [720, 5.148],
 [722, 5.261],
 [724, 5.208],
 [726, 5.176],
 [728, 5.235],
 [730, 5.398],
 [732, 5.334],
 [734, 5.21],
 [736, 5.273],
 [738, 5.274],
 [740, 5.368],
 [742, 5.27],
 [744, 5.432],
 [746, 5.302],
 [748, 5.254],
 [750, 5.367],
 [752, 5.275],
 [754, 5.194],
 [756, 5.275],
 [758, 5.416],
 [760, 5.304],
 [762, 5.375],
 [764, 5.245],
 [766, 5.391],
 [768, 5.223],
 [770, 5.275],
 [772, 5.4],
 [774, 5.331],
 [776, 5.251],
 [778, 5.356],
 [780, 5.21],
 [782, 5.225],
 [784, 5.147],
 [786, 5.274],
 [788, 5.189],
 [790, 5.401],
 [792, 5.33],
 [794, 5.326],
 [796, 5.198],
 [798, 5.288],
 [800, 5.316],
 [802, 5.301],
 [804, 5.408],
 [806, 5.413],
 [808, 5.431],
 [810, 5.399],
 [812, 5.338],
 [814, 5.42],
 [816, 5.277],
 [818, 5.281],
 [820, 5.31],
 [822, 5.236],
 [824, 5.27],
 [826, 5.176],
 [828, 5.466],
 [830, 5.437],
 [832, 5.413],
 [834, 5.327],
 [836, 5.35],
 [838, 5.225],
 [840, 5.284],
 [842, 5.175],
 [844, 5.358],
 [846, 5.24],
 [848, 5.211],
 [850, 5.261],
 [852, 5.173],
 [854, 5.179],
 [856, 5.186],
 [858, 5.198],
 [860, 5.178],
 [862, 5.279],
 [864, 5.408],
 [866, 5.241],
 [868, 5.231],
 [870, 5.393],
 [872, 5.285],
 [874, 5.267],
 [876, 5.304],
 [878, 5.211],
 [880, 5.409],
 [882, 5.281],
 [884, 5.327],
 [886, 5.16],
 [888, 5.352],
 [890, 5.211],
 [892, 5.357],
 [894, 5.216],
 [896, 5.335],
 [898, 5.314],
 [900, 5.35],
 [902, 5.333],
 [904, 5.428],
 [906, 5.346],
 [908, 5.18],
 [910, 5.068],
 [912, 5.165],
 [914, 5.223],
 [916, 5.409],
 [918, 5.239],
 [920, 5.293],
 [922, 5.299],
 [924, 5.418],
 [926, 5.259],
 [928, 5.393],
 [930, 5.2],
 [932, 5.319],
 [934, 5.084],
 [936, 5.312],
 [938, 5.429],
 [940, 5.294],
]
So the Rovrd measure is 3.92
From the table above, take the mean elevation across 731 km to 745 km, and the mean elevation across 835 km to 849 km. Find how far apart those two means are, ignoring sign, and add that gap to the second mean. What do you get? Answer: 5.31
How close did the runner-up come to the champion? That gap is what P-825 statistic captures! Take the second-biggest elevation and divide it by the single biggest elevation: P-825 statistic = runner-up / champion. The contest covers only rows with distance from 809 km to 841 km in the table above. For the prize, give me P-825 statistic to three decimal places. 0.995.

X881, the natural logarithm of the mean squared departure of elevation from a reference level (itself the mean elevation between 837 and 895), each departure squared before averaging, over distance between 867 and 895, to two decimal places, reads -5.15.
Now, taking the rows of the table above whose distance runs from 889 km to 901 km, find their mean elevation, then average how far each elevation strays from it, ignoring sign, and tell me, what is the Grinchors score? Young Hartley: 0.056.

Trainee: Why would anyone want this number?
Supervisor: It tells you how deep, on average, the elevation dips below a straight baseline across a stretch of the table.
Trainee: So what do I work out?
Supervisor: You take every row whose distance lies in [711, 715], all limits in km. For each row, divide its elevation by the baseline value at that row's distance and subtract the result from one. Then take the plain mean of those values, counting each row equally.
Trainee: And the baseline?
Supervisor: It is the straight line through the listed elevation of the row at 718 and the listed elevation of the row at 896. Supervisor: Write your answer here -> 0.015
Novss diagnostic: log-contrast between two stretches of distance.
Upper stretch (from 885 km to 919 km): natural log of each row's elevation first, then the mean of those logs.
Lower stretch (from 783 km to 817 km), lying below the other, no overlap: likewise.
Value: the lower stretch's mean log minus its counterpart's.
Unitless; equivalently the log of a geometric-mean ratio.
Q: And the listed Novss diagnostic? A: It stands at 0.009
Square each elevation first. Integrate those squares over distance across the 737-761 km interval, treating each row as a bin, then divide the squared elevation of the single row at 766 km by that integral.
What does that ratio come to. 0.0429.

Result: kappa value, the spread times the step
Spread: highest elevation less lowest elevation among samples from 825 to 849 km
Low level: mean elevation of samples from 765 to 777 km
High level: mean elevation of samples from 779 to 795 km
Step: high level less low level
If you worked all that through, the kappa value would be -0.014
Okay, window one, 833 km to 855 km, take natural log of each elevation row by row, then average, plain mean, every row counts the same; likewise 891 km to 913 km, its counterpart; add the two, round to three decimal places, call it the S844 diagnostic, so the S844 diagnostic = 3.323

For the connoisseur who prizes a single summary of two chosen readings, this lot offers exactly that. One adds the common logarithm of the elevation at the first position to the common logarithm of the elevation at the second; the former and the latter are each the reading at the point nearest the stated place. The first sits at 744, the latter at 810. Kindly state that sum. 1.47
